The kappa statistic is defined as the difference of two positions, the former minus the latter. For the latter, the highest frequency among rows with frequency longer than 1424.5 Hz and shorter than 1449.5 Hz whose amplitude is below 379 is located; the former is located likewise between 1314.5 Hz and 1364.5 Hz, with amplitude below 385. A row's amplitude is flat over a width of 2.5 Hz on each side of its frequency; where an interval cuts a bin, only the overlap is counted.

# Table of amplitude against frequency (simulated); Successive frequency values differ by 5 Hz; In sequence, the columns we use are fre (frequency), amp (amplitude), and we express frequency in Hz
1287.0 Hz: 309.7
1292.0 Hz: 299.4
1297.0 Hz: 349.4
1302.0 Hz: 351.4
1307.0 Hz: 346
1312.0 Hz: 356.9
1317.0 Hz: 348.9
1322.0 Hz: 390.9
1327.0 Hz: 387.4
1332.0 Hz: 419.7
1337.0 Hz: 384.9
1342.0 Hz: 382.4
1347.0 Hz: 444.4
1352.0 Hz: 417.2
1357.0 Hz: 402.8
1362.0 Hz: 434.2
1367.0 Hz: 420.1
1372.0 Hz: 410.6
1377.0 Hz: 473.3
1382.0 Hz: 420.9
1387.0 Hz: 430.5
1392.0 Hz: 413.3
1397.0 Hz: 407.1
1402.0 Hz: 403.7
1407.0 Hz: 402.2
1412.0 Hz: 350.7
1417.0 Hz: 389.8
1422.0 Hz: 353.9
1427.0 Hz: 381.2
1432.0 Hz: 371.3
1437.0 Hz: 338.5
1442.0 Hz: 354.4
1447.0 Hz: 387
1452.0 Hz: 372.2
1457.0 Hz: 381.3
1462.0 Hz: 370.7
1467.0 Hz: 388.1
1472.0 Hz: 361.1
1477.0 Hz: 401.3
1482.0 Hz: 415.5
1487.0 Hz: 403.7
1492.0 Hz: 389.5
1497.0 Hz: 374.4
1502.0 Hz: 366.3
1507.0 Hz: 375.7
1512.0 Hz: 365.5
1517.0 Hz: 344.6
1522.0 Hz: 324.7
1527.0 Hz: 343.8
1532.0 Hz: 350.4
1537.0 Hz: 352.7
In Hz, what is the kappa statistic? -100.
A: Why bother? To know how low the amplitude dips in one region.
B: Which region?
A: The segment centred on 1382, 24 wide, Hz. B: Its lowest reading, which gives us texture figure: 410.6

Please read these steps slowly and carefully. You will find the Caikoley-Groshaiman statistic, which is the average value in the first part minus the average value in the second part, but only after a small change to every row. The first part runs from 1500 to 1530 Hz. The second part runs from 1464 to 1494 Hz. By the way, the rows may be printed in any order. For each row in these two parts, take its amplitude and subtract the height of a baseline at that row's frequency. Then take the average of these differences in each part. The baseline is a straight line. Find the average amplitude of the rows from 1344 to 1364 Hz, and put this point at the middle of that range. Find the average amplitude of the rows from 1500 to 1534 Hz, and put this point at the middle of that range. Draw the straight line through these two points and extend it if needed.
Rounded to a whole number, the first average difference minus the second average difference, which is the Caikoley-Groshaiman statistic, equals -24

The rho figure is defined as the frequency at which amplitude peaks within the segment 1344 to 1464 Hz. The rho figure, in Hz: 1377.0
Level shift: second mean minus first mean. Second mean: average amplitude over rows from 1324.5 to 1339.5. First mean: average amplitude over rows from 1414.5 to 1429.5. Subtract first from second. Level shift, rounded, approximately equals 22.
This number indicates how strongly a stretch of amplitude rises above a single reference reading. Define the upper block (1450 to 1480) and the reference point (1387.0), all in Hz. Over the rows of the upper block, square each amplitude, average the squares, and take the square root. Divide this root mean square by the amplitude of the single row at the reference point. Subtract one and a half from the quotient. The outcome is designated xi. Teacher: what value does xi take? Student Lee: -0.62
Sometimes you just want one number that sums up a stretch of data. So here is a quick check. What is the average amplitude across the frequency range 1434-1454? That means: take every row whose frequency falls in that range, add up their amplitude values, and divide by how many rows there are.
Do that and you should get 363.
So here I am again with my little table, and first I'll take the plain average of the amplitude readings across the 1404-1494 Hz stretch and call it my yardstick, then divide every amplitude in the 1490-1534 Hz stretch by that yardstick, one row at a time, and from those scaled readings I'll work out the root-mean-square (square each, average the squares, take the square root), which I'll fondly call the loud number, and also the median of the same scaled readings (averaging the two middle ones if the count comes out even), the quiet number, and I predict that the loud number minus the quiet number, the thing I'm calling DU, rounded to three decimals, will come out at -0.015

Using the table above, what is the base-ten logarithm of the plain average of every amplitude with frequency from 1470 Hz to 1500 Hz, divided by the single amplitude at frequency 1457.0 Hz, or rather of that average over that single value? 0.01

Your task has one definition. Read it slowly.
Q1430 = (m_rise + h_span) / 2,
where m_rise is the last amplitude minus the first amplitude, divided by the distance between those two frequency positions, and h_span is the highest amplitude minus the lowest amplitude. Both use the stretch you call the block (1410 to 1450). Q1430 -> 26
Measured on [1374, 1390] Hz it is 24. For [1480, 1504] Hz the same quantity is 23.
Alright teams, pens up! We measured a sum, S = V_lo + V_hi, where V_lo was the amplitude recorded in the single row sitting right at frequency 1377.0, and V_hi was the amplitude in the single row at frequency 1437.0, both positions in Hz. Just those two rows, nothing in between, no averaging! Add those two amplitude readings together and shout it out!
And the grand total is 812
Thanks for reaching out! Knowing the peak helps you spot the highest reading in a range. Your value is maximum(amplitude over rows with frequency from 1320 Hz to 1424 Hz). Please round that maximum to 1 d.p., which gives 473.3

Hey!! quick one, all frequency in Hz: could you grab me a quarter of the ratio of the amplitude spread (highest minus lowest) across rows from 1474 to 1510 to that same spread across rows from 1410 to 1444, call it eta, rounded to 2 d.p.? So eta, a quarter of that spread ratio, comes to 0.24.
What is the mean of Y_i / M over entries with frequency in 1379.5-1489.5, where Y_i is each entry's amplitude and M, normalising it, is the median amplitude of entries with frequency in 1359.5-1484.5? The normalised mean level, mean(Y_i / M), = 0.99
